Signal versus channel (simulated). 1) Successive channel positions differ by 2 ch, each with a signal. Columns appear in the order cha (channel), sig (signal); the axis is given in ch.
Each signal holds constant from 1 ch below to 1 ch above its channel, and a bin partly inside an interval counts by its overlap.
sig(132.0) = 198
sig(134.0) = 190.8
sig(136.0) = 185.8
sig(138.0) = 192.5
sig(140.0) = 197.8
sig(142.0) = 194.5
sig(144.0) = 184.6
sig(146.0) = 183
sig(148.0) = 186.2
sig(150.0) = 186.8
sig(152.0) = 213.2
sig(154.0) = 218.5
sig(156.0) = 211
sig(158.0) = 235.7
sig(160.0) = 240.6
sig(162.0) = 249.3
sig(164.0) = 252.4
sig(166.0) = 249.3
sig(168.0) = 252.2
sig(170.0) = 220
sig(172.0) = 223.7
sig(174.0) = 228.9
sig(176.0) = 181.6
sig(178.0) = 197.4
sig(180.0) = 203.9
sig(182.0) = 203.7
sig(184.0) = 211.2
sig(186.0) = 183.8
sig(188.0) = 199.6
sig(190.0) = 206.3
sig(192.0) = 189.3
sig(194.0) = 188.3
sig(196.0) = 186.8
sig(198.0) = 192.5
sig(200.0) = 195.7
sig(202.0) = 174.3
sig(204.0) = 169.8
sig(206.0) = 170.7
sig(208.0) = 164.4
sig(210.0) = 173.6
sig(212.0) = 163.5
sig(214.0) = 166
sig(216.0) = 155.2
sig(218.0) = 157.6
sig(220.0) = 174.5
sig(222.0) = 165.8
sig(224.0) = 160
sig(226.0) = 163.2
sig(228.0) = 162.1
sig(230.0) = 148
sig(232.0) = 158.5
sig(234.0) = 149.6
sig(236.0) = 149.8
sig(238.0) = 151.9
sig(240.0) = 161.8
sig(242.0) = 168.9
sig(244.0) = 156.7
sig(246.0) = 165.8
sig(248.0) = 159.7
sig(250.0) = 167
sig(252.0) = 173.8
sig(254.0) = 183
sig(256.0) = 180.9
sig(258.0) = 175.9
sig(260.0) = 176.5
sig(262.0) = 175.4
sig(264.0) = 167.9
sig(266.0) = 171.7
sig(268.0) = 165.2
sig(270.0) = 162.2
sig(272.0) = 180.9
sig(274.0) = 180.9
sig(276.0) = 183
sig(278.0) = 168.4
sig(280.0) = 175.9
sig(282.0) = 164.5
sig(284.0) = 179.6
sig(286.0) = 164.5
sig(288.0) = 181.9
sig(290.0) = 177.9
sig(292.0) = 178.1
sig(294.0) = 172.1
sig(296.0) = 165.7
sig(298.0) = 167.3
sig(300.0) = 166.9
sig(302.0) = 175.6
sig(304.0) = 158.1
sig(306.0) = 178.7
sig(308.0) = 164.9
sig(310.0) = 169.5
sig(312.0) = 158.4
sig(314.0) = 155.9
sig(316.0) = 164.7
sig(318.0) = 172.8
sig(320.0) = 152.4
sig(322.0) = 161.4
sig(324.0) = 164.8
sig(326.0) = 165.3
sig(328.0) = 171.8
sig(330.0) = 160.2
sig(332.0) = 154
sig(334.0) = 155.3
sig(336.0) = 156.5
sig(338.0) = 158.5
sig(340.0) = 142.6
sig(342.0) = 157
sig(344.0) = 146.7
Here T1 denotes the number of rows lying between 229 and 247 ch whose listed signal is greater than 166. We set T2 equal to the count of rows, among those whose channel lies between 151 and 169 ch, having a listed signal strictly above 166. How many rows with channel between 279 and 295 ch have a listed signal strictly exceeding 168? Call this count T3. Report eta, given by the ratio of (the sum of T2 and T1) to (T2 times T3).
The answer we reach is 0.19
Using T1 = 1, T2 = 9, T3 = 6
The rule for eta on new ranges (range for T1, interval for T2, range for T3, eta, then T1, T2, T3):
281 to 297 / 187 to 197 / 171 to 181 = 0.40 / 5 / 5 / 5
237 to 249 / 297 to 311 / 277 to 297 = 0.17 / 1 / 5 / 7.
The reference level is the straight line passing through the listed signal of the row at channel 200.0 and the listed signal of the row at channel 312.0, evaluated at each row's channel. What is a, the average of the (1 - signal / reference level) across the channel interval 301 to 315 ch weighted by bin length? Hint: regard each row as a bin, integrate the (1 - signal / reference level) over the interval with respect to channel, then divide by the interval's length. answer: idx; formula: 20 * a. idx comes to -0.8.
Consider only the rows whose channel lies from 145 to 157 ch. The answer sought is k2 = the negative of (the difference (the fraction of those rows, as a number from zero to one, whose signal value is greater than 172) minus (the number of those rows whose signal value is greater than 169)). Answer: 5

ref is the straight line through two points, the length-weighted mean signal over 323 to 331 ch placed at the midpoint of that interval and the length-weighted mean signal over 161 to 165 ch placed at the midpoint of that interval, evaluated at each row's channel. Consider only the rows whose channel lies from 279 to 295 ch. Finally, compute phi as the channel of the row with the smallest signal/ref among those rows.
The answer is 282.0 ch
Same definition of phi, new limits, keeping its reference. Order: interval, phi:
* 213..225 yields 216.0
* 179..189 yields 186.0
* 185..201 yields 186.0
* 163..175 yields 170.0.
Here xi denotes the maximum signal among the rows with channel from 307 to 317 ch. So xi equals 169.5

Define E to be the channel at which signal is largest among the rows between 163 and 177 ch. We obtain 164.0 ch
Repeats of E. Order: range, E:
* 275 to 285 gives 276.0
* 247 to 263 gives 254.0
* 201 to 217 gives 202.0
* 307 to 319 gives 318.0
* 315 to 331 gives 318.0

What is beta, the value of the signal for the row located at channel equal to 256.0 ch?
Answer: 180.9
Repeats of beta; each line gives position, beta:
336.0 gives 156.5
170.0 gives 220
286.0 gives 164.5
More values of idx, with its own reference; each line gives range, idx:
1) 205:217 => 2.8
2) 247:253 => 1.4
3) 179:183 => -0.2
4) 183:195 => 0.3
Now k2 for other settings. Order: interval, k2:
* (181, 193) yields 5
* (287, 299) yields 3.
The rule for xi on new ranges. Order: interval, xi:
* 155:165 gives 252.4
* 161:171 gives 252.4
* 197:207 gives 195.7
